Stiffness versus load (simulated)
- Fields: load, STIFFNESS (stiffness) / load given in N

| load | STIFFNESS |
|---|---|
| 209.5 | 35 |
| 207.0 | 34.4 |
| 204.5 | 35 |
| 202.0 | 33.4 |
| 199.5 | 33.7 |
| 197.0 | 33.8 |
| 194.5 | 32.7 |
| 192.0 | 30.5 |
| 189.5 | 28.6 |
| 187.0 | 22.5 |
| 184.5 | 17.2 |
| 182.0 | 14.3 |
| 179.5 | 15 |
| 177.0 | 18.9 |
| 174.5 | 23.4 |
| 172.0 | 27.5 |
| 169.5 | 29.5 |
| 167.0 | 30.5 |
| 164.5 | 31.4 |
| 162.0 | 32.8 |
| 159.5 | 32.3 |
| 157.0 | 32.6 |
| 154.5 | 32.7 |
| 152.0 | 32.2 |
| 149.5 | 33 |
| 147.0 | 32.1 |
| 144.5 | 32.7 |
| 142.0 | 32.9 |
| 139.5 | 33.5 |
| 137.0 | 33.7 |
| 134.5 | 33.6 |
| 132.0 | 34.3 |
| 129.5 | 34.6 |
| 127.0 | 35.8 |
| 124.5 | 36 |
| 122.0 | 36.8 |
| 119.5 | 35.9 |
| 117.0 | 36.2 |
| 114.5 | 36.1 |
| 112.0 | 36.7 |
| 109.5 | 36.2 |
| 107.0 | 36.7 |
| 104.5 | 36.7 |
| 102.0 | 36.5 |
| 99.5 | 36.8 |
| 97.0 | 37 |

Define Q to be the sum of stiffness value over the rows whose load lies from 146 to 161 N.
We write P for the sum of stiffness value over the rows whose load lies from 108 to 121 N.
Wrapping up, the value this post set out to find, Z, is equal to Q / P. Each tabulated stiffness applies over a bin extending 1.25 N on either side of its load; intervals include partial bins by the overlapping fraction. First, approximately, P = 181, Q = 195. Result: 1.1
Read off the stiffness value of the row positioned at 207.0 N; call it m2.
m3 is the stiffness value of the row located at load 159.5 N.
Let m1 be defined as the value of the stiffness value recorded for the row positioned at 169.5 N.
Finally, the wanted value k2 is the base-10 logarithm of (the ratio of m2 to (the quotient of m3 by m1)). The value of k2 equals 1.50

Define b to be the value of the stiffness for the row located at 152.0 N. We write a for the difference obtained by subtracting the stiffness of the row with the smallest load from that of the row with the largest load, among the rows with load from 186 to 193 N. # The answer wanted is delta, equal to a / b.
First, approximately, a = 8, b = 32.2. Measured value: 0.25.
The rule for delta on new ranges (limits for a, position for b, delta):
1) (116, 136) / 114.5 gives -0.07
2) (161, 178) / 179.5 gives -0.93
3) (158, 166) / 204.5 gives -0.03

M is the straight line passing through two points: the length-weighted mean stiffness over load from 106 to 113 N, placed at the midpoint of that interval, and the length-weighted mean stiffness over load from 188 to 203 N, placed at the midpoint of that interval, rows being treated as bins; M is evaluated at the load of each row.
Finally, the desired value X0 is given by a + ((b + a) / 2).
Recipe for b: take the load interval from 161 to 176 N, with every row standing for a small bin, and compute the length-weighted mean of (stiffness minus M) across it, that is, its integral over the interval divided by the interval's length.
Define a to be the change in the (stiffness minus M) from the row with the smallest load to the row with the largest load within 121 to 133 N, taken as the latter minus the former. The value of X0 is -5.2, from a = -2.0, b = -4.4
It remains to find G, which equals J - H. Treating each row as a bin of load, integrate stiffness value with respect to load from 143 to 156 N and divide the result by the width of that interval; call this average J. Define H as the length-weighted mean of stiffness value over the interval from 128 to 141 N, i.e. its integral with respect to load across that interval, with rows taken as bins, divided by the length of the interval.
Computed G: -1.4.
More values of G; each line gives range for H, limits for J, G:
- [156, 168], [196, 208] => 2.1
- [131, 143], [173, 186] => -15.6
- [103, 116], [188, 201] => -4.8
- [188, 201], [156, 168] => 0.2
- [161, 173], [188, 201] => 1.4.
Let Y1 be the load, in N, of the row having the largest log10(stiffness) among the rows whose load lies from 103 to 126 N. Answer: 122.0 N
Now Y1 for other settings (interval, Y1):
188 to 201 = 197.0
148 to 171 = 149.5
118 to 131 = 122.0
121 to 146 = 122.0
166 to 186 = 167.0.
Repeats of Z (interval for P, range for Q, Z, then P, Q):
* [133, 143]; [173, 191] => 1.0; 134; 140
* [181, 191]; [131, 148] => 2.8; 83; 233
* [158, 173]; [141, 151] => 0.7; 184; 131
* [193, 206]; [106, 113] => 0.7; 169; 110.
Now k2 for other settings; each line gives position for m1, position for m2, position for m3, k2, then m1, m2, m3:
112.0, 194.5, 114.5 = 1.52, 36.7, 32.7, 36.1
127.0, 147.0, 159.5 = 1.55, 35.8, 32.1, 32.3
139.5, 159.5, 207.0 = 1.50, 33.5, 32.3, 34.4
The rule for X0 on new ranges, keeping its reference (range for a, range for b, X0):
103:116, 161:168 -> -1.1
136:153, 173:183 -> -8.4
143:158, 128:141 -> 0.2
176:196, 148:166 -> 21.3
